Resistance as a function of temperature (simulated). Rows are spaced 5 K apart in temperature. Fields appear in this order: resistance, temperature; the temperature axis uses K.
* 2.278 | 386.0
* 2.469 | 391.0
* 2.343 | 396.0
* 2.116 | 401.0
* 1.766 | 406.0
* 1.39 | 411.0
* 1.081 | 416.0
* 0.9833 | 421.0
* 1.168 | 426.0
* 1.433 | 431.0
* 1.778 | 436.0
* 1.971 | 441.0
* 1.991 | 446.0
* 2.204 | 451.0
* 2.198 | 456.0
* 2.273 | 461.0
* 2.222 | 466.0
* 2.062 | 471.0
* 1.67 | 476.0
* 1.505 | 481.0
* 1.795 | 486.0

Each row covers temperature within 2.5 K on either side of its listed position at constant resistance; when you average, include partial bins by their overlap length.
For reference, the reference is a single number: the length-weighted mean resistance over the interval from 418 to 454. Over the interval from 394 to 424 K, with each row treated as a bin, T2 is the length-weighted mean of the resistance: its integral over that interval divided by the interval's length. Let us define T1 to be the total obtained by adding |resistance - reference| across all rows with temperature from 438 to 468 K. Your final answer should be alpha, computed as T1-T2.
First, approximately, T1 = 3.0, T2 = 1.59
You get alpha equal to 1.39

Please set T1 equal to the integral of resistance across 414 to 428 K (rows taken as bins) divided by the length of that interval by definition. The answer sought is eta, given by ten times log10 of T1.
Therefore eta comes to 0.31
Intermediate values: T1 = 1.07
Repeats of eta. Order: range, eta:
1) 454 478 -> 3.20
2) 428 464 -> 2.95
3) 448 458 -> 3.41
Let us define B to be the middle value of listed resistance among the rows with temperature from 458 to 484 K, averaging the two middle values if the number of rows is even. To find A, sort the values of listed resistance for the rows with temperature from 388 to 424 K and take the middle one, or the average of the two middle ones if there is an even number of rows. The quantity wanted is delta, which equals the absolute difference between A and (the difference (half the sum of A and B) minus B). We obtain 1.91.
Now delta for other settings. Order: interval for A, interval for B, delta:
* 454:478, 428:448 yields 2.04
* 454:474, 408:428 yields 1.67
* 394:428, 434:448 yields 1.68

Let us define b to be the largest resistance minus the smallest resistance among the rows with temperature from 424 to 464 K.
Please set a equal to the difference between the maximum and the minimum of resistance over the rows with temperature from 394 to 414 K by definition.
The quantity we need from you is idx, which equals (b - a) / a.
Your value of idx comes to 0.2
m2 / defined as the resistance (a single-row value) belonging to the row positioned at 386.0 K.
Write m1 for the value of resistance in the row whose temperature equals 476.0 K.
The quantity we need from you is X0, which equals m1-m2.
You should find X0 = -0.61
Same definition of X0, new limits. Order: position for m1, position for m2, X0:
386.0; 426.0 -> 1.11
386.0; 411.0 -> 0.89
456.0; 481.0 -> 0.69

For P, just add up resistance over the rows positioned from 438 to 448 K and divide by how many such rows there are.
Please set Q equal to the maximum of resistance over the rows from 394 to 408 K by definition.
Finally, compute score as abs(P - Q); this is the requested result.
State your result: 0.362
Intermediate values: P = 1.98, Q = 2.343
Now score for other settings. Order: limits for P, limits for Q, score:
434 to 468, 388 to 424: 0.378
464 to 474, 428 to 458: 0.062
